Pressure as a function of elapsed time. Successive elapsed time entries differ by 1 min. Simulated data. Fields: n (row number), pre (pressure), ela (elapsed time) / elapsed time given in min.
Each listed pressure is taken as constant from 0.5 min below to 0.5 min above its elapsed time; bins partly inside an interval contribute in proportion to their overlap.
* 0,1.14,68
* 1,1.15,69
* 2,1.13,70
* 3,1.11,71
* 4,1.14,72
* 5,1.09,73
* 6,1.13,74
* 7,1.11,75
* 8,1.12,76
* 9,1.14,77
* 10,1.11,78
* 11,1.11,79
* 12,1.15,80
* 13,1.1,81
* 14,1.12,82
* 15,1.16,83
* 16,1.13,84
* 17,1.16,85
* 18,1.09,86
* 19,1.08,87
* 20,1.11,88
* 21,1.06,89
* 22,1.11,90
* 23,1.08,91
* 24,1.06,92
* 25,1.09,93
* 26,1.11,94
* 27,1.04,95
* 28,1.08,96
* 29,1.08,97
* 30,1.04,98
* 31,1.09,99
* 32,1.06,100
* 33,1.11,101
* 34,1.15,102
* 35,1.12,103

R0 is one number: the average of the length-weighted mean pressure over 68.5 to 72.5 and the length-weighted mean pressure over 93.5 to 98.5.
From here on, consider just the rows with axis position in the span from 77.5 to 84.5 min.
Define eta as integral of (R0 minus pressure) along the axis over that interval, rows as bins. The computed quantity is -0.17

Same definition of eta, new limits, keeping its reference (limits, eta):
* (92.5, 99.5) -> 0.18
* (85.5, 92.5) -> 0.12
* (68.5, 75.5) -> -0.15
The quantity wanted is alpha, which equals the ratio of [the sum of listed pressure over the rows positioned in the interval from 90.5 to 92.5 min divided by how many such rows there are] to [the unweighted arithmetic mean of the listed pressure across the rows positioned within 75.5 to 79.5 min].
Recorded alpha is 0.96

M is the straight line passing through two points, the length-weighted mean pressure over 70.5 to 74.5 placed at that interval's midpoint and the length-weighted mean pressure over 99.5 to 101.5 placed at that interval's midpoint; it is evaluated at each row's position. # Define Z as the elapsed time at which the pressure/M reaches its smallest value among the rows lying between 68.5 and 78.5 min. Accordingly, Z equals 73 min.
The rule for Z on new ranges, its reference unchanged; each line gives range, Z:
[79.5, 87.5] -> 87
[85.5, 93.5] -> 89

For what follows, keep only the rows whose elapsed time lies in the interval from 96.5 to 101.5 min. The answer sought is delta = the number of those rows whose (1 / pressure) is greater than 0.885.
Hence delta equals 5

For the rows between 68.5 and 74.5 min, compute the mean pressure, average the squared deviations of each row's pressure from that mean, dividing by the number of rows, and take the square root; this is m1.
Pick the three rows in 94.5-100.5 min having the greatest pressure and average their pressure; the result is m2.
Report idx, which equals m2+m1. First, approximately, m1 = 0.0198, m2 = 1.08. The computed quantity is 1.10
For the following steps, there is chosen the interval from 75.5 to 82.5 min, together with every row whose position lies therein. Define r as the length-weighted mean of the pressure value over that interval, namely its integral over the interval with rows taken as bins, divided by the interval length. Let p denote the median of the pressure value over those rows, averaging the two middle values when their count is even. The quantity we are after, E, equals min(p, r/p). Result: 1.00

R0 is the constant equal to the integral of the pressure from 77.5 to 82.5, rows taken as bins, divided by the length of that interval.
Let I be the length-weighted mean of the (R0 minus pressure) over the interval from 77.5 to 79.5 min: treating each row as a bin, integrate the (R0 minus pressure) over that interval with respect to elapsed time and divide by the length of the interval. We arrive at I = 0.01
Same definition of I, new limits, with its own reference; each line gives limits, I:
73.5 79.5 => 0.00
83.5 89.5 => 0.01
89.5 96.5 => 0.04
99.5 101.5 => 0.03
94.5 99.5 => 0.05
